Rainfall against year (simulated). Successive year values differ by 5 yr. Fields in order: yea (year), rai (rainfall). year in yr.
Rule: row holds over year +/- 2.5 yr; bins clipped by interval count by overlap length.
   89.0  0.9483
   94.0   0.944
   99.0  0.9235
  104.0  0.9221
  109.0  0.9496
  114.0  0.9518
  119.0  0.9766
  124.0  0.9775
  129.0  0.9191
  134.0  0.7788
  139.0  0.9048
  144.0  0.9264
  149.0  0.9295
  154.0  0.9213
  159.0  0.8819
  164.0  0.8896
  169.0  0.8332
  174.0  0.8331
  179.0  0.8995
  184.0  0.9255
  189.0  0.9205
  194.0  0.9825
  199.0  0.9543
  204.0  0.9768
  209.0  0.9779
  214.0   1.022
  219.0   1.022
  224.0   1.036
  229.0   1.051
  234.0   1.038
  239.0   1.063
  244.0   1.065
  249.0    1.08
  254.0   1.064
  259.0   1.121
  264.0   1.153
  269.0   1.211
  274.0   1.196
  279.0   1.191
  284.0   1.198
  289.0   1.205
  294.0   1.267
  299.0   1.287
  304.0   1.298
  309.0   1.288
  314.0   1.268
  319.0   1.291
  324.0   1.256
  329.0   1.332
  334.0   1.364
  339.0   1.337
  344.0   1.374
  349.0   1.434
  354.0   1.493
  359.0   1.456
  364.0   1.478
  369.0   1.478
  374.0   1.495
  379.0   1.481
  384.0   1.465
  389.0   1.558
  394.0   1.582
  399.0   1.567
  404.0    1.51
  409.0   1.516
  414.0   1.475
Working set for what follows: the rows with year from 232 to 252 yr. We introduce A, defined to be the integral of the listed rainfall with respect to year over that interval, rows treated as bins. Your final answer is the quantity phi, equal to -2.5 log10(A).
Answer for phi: -3.32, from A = 21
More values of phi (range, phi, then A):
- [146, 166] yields -3.15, 18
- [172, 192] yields -3.14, 18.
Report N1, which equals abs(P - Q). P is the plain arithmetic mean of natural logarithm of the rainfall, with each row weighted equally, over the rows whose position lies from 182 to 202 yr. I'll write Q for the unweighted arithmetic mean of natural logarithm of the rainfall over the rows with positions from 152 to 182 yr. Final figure 0.08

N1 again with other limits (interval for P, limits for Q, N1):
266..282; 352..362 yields 0.21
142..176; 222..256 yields 0.17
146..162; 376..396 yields 0.51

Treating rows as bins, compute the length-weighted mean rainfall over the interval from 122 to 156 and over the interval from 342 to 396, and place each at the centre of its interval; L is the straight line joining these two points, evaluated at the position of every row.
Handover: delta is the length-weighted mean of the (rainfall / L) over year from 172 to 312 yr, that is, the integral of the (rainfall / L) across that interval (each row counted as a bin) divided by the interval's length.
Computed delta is 0.929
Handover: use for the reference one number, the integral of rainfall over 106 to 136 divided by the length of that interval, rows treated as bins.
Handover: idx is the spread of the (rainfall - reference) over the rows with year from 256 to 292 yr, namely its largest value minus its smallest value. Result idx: 0.090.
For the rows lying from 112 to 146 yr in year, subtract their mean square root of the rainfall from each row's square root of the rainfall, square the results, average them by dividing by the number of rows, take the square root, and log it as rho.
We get 0.034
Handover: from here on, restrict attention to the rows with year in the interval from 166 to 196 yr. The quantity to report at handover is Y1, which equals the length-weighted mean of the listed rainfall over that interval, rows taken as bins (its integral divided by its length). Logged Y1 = 0.90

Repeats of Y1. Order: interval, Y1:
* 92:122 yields 0.95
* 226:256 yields 1.06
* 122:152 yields 0.91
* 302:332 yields 1.29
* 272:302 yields 1.23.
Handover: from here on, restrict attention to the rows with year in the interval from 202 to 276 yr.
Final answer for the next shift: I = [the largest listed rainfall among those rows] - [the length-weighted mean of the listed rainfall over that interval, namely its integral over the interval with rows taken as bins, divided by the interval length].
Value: 0.14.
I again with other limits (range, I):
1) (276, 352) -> 0.14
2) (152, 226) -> 0.10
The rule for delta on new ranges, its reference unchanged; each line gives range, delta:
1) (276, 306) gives 0.963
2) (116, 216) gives 0.949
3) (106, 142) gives 1.063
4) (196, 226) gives 0.917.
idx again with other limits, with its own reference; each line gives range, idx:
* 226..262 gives 0.083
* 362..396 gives 0.117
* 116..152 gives 0.199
